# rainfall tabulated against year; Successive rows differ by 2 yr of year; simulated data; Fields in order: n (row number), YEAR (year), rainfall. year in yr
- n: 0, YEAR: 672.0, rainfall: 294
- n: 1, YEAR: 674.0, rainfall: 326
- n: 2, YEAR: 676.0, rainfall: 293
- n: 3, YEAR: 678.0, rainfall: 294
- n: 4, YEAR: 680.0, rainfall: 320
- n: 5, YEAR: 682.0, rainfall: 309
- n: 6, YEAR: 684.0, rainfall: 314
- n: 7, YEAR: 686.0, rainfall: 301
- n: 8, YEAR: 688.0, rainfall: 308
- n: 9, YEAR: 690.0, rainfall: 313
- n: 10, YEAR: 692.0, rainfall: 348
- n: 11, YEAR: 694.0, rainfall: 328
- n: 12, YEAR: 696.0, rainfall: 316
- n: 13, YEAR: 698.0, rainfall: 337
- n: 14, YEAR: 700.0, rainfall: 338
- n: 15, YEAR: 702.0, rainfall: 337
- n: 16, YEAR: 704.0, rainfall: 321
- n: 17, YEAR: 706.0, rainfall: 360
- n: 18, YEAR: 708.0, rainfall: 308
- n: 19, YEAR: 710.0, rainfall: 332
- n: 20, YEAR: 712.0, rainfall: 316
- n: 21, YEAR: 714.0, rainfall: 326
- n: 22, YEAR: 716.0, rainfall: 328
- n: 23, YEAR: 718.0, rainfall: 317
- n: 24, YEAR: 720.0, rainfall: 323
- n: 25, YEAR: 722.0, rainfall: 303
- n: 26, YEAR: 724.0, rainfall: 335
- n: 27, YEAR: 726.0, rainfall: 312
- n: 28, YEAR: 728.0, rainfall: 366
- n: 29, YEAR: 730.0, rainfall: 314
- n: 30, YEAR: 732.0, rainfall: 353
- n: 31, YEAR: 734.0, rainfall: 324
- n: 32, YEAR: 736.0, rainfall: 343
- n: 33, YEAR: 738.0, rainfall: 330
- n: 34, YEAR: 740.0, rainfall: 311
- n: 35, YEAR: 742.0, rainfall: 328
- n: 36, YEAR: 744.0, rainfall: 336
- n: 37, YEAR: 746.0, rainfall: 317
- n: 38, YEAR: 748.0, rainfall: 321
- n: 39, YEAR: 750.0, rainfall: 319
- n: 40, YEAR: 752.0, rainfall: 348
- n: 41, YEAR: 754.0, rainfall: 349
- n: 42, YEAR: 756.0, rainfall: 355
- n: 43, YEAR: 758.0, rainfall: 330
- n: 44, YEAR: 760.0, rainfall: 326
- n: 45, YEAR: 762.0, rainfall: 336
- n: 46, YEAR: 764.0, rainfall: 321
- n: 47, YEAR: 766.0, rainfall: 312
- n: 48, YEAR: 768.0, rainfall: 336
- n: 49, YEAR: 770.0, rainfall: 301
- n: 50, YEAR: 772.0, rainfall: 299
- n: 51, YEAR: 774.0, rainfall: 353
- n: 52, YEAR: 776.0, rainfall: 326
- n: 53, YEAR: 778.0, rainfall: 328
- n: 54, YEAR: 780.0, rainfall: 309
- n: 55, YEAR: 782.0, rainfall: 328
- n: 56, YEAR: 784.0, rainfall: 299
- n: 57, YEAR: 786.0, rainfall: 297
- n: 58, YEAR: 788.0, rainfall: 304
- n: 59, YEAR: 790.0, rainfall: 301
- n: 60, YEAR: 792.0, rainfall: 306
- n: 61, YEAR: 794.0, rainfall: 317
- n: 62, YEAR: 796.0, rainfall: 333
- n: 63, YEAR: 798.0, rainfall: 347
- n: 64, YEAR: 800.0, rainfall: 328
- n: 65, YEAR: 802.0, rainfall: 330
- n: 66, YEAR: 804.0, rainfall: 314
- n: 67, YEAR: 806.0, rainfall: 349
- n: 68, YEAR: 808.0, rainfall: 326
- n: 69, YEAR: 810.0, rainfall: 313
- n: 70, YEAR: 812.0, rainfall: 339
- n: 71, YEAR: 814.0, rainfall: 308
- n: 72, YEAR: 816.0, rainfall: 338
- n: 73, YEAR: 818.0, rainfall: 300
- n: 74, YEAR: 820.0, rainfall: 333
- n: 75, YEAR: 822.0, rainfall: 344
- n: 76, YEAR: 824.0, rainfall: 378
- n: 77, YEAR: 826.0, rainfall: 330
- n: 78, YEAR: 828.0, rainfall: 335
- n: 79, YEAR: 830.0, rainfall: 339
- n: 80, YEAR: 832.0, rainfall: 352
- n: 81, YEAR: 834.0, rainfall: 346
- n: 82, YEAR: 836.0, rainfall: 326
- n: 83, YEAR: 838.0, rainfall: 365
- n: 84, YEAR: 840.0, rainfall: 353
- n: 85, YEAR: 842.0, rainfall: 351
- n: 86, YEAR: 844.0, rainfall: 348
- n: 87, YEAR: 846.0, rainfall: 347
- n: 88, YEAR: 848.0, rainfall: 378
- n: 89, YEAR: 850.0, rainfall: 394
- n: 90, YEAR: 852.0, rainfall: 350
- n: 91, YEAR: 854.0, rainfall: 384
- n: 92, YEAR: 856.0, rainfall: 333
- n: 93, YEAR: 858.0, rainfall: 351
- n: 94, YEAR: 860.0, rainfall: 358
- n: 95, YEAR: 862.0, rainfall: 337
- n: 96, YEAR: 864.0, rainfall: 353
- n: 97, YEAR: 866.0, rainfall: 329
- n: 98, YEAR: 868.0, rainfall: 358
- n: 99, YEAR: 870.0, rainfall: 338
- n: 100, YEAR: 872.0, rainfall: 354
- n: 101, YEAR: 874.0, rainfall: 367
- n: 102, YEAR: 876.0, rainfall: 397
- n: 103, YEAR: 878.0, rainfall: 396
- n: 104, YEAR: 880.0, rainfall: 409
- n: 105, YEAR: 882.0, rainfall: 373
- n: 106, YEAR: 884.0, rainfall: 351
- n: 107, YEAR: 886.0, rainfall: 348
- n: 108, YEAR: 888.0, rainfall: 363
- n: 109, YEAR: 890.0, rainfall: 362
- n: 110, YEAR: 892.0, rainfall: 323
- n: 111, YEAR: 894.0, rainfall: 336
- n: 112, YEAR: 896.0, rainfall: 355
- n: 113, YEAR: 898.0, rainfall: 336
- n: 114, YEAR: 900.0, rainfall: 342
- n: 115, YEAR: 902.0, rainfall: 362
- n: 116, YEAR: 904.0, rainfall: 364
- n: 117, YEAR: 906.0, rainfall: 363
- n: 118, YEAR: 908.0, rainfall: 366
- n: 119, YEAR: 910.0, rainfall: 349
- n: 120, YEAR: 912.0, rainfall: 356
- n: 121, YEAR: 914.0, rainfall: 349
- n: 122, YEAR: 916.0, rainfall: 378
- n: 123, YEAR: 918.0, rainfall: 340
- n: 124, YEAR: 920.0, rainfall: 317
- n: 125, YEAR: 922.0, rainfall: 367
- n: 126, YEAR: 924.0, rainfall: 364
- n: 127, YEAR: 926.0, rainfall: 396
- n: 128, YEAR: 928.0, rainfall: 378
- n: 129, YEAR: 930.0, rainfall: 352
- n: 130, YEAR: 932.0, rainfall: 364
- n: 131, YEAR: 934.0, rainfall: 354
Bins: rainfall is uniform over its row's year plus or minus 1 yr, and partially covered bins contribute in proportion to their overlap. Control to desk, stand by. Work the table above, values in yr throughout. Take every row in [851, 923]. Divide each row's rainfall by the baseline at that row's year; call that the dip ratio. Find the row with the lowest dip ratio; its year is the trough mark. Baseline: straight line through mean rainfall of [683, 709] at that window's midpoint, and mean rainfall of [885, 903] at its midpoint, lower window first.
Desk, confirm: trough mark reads 920.0 yr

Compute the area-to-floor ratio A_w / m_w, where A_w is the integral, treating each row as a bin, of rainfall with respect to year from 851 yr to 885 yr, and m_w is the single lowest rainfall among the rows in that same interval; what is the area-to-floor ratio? 37.31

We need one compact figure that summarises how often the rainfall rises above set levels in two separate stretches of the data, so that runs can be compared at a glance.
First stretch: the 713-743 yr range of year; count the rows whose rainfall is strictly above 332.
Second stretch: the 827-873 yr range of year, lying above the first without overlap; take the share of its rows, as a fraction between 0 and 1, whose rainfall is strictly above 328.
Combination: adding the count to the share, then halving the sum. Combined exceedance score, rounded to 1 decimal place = 2.5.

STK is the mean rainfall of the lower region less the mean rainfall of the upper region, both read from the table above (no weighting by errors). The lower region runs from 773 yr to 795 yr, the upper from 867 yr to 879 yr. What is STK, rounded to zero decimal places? -53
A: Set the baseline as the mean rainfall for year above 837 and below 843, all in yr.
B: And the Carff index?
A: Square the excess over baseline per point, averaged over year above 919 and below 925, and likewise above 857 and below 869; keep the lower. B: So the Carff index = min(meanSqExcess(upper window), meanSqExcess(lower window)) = 194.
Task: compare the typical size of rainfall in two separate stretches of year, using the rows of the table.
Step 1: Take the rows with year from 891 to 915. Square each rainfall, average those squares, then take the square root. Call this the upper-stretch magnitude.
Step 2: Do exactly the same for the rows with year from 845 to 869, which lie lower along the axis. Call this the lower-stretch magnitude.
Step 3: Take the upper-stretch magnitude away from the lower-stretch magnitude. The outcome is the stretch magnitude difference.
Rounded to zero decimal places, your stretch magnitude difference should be 6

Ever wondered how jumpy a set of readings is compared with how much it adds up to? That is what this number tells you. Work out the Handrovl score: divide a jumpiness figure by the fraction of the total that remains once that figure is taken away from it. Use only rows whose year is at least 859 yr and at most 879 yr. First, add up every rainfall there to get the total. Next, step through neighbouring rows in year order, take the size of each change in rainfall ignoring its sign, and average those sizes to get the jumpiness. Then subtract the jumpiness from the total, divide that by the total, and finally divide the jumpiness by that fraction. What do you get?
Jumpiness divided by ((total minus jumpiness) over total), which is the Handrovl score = 19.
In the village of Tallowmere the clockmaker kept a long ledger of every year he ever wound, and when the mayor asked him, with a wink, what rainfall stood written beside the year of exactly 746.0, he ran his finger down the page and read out 317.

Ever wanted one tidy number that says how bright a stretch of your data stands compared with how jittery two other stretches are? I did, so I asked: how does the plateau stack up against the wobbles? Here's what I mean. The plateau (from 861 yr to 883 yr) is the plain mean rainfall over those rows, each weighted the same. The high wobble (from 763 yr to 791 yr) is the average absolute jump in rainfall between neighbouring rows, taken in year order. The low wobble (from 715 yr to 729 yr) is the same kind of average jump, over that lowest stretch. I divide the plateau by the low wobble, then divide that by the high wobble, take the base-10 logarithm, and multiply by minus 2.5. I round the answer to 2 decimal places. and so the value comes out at 0.19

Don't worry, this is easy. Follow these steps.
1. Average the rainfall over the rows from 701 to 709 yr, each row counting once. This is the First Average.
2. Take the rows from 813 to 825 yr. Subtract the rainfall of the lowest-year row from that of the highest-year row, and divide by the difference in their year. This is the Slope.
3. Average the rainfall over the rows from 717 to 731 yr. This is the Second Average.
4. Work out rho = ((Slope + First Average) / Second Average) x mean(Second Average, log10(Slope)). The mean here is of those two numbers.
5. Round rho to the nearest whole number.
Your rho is 170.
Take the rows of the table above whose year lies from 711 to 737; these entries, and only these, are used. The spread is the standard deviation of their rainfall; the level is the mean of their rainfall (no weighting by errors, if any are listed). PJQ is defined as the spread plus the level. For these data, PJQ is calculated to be 345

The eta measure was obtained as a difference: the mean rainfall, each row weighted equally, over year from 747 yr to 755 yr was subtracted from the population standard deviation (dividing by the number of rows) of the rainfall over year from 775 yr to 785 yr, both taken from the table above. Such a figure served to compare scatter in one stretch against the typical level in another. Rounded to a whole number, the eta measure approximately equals -322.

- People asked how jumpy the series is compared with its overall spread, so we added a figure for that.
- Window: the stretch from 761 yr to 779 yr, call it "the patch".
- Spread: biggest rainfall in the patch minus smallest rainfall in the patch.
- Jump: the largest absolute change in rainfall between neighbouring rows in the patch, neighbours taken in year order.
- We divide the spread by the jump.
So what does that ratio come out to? 1.0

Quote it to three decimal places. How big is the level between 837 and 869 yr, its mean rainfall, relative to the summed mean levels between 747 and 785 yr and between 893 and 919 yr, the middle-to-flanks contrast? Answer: 0.523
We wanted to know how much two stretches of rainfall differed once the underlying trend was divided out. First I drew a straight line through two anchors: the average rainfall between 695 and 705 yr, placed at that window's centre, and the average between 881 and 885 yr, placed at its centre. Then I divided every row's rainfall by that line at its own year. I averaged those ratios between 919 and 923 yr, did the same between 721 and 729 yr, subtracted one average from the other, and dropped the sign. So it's 0.057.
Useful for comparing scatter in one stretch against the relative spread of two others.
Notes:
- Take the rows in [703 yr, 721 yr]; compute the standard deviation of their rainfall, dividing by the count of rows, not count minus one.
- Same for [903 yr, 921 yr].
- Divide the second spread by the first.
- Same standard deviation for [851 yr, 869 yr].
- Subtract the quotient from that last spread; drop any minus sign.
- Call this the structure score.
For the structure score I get 14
